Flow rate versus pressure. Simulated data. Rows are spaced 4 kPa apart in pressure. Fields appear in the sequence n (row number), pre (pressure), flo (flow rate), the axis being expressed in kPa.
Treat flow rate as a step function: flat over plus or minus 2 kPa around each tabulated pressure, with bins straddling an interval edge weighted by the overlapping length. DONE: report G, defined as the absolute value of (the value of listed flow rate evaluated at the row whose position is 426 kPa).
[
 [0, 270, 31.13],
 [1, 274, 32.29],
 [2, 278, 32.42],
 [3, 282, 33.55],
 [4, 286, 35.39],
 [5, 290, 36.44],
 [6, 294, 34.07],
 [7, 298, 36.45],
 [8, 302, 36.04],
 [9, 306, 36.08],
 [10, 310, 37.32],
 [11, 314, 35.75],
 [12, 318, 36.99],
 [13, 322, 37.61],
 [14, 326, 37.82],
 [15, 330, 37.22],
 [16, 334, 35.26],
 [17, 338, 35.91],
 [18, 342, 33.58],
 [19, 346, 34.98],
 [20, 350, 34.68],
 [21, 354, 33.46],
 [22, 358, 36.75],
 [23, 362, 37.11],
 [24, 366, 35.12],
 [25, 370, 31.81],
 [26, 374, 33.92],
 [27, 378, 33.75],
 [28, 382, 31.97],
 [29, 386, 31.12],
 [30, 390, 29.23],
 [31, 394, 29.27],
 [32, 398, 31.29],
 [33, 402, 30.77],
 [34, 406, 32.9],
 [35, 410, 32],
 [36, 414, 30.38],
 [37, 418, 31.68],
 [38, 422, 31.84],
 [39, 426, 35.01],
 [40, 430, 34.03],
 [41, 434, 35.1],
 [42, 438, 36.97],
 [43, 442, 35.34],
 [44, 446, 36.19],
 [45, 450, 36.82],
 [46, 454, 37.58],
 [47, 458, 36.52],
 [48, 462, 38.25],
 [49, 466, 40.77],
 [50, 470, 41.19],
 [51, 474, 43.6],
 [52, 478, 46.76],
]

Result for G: 35.0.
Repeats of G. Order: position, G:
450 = 36.8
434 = 35.1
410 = 32.0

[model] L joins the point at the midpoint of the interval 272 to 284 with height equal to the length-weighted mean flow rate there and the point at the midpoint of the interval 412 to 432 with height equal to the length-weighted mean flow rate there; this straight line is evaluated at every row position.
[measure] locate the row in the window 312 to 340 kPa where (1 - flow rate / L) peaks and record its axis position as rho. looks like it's 334 kPa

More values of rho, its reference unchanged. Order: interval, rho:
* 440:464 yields 442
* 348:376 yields 370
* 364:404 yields 390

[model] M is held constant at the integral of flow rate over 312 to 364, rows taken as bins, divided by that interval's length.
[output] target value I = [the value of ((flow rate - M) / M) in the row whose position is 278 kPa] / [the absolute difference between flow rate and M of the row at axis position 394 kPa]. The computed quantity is -0.015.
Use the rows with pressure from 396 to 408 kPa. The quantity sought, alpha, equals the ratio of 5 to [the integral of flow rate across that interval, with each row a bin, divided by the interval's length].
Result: 0.158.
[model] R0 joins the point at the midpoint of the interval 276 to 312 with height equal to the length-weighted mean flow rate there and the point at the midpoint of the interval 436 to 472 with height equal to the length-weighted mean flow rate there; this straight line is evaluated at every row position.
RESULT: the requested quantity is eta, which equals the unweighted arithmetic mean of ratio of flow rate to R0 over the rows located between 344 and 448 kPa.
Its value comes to 0.90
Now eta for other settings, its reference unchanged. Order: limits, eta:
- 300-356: 1.00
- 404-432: 0.88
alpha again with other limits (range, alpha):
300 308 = 0.139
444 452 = 0.137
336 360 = 0.143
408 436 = 0.152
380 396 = 0.164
